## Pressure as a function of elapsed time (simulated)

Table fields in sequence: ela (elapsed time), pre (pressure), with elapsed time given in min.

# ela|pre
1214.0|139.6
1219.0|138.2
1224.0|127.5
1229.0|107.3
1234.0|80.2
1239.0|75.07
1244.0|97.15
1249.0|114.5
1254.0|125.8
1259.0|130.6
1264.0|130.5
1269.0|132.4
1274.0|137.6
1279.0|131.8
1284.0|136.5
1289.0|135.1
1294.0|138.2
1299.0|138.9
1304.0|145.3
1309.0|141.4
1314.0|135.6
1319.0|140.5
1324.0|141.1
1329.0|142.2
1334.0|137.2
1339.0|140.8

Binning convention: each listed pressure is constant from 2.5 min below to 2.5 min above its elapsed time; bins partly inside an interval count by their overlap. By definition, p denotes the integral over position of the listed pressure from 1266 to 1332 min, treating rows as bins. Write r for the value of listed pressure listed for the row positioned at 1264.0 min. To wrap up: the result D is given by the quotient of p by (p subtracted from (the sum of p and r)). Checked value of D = 70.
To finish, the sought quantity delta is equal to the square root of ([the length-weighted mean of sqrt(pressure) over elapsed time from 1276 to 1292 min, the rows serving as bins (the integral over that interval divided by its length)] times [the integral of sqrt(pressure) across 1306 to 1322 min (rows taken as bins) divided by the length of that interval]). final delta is 11.7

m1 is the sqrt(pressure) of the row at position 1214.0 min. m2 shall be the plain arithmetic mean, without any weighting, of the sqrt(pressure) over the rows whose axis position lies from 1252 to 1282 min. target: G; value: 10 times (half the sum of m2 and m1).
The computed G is 116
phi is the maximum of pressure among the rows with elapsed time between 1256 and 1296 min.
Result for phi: 138.2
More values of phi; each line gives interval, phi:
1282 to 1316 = 145.3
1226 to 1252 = 114.5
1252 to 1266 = 130.6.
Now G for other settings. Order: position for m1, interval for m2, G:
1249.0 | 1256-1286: 111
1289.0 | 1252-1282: 115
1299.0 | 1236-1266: 112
